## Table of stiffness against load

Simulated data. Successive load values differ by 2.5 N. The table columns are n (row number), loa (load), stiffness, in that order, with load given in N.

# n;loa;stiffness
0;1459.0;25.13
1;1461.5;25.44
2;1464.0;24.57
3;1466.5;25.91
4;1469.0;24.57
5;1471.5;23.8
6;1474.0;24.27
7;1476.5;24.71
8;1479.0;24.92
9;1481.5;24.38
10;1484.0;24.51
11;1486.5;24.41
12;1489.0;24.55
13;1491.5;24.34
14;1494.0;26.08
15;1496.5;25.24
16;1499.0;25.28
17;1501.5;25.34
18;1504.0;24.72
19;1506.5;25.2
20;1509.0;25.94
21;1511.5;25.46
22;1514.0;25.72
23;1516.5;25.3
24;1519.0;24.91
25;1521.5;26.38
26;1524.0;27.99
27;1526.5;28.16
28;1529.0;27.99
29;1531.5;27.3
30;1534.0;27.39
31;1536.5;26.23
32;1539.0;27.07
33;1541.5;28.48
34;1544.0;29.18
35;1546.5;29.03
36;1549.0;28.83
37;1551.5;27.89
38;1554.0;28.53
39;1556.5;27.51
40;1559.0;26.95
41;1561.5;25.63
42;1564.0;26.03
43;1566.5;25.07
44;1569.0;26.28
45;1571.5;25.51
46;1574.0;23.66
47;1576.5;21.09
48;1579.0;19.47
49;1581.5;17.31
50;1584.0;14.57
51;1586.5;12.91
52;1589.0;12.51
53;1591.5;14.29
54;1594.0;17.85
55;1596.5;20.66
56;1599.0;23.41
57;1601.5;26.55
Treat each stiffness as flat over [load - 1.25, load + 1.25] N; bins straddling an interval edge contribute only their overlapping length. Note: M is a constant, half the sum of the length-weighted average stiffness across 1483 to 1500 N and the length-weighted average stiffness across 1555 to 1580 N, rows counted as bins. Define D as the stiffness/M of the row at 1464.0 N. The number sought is 0.99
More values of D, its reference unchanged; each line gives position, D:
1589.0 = 0.50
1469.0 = 0.99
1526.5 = 1.13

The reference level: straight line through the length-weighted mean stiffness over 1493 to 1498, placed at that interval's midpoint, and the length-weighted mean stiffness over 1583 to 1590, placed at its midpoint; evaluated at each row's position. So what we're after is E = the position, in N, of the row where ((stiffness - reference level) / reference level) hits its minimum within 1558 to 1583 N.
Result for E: 1581.5 N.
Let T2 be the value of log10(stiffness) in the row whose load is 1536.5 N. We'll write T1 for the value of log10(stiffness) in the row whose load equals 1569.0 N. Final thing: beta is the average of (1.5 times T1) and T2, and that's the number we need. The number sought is 1.77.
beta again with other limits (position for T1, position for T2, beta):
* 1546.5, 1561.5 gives 1.80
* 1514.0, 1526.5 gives 1.78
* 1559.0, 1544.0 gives 1.81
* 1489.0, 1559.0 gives 1.76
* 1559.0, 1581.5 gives 1.69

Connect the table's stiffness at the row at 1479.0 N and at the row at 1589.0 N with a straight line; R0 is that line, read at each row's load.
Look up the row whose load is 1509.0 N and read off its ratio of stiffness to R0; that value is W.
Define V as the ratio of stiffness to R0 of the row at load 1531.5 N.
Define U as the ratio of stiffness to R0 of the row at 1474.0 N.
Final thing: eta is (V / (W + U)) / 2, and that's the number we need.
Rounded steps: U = 1.0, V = 1.44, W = 1.20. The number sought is 0.333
